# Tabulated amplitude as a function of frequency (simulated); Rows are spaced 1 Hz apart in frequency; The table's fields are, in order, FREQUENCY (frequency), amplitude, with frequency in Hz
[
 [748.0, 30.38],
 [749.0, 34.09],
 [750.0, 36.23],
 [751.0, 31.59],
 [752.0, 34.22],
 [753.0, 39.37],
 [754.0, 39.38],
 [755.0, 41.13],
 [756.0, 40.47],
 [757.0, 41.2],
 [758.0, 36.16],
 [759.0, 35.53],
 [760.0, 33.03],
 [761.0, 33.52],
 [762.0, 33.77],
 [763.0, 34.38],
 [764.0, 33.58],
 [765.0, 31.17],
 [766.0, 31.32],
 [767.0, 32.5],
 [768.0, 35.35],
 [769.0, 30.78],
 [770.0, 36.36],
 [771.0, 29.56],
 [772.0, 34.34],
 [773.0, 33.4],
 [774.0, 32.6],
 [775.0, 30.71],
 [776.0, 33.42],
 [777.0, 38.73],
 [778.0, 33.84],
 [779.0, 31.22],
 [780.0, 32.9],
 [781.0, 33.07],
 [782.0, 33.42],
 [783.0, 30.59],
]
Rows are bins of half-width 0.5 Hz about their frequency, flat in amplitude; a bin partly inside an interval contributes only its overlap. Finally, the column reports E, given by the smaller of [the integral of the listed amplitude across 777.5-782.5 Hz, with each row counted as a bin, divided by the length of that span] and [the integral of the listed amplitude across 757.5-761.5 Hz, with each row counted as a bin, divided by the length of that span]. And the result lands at 32.9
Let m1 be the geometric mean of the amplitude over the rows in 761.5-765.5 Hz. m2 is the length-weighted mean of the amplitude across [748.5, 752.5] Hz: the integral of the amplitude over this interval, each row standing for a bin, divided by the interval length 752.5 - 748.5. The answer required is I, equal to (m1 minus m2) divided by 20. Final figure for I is -0.04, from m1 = 33.2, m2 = 34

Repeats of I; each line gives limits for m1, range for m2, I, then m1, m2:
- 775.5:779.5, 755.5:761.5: -0.12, 34.2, 37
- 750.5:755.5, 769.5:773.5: 0.18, 37.0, 33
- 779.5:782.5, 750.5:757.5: -0.25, 33.1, 38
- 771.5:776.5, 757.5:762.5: -0.08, 32.9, 34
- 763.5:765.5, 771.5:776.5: -0.03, 32.4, 33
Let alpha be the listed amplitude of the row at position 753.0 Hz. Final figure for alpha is 39.37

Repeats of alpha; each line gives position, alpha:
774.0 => 32.6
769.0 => 30.78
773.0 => 33.4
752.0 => 34.22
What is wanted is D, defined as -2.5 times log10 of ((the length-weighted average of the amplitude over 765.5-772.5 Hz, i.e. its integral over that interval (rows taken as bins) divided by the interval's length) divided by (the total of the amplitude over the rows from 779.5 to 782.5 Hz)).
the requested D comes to 1.2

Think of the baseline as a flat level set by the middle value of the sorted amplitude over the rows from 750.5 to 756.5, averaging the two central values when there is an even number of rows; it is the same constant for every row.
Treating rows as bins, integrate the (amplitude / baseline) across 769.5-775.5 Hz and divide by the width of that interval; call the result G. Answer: 0.83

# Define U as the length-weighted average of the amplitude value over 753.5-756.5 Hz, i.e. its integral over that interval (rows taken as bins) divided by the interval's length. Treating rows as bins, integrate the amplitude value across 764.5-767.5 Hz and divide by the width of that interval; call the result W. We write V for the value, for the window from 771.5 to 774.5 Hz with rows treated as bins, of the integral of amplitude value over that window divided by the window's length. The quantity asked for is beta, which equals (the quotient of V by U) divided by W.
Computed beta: 0.026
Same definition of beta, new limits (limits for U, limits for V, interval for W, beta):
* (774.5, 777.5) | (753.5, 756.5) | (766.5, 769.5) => 0.036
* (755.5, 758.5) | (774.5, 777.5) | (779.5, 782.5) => 0.026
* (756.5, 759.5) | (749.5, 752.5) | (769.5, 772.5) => 0.027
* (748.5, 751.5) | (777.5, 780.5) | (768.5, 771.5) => 0.030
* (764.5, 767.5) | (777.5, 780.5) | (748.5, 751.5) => 0.030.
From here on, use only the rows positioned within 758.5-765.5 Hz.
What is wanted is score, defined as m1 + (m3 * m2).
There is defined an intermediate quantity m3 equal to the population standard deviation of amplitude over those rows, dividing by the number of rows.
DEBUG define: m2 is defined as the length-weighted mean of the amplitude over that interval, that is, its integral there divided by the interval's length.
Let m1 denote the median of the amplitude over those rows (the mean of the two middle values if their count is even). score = 75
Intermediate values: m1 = 33.6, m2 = 33.6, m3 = 1.2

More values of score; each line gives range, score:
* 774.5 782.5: 109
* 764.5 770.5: 103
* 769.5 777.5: 126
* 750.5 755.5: 174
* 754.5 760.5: 159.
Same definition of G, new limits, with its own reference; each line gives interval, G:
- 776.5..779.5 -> 0.88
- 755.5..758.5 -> 1.00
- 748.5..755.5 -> 0.93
